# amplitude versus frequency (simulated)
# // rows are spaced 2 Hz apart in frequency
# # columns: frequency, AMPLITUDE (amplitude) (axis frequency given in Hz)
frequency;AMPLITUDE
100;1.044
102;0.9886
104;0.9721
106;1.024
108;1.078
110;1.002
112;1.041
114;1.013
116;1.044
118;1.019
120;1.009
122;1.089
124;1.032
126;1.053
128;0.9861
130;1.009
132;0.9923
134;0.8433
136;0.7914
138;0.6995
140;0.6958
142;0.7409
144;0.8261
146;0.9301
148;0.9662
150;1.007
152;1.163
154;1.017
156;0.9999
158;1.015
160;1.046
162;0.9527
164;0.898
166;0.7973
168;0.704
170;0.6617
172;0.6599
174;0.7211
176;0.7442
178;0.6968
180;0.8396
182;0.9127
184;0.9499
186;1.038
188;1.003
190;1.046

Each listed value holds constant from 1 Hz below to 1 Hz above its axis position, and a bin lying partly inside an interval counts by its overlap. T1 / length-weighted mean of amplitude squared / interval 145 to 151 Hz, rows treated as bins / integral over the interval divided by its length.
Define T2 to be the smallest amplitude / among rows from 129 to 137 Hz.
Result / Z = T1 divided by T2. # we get 1.18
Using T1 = 0.94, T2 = 0.7914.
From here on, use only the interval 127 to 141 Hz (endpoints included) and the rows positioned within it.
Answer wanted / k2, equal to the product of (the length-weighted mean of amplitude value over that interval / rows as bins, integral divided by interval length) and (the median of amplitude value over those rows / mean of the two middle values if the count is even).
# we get 0.7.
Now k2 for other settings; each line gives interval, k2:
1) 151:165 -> 1.0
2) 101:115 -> 1.0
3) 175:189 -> 0.8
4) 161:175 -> 0.6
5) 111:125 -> 1.1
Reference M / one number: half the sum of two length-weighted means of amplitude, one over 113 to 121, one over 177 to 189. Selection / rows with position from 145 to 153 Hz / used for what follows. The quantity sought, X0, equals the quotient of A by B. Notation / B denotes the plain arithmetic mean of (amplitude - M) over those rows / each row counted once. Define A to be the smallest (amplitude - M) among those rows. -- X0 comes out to -0.6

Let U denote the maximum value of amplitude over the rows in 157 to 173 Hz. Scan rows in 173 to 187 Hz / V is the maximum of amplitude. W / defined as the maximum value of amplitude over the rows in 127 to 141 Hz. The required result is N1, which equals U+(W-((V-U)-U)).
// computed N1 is 3.11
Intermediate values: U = 1.046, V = 1.038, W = 1.009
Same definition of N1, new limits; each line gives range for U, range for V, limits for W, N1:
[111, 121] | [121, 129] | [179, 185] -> 2.99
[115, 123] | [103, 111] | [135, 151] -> 3.20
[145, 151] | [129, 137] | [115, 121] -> 3.06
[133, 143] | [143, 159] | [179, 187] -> 2.40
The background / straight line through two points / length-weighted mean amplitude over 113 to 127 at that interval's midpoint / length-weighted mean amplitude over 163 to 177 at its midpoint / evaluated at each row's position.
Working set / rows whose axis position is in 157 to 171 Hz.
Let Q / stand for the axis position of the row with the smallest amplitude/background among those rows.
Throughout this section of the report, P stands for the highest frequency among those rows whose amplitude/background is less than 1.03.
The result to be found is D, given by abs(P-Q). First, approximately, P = 170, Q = 170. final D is 0 Hz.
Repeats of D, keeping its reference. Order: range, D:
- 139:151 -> 4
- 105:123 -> 10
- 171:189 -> 6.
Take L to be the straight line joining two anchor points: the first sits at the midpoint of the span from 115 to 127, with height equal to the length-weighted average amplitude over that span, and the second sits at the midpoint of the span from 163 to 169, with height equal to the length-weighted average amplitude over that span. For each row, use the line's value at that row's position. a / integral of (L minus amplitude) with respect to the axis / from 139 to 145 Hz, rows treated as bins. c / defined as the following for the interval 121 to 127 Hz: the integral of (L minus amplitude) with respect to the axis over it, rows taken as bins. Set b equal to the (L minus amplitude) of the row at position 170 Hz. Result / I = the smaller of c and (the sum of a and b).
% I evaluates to -0.2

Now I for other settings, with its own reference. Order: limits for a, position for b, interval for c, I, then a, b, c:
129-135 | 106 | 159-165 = -0.9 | 0.2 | 0.10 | -0.87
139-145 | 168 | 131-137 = 0.6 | 1.0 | 0.09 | 0.57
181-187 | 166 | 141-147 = -1.6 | -1.6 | 0.00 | 0.51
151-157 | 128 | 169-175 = -1.2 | -1.2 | 0.02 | 0.52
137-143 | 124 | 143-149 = 0.0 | 1.4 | -0.01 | 0.00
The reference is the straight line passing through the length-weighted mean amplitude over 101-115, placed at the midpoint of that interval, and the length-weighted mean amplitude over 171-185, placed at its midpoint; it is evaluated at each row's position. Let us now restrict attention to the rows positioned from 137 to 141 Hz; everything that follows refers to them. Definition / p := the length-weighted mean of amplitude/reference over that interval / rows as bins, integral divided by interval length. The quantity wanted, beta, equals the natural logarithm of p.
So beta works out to -0.27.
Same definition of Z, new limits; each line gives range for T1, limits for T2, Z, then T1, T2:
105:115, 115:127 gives 1.06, 1.06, 1.009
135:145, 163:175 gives 0.86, 0.57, 0.6599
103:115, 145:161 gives 1.12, 1.04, 0.9301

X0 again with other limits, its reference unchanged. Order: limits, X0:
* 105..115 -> 0.6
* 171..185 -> 1.7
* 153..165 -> -2.7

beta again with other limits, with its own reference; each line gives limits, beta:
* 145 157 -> 0.15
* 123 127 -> 0.08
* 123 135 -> 0.04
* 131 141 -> -0.14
